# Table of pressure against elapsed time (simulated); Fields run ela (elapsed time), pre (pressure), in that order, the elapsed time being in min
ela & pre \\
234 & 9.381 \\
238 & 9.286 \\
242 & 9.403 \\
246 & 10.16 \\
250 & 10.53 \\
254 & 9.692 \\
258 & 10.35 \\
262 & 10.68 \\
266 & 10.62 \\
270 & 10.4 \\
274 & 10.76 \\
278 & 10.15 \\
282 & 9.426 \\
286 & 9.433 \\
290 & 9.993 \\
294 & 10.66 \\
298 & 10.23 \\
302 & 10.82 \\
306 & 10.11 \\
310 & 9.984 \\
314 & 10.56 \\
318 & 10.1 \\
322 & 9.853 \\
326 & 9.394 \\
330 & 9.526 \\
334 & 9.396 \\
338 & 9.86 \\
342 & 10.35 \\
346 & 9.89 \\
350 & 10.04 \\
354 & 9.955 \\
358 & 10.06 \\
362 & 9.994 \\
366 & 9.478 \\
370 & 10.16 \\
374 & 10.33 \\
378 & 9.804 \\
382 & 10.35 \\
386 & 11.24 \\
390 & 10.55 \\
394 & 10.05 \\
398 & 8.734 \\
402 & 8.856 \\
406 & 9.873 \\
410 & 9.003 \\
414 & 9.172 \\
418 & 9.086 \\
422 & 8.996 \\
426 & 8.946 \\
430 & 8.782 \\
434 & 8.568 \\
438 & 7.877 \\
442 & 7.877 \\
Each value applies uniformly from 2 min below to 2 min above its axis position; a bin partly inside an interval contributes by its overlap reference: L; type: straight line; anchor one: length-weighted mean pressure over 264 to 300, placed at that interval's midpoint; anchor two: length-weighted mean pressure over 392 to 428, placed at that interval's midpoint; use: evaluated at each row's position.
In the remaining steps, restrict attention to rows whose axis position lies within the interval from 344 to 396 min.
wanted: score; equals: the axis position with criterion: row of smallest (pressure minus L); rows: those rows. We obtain 366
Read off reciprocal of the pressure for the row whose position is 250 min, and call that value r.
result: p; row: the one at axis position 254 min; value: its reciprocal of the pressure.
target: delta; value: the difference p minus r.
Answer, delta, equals 0.008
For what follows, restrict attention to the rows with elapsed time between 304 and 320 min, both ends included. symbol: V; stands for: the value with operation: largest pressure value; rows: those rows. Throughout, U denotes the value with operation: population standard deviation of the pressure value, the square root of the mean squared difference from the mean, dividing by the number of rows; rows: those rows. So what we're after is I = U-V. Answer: -10.3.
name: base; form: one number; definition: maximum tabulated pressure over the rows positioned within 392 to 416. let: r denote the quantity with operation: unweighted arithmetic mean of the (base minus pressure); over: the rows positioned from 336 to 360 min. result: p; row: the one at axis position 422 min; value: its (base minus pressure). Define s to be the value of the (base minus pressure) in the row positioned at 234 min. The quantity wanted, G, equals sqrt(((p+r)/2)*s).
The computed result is 0.6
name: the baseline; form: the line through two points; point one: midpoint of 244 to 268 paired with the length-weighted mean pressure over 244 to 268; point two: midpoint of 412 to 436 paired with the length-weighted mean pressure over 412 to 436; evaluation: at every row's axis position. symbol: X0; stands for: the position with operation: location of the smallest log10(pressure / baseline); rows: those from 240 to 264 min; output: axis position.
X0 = 242 min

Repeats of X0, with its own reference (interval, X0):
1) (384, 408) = 398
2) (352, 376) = 366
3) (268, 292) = 282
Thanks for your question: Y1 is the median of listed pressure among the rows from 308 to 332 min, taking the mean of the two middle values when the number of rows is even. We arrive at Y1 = 9.9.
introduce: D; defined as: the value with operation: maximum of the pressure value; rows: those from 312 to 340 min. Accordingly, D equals 10.56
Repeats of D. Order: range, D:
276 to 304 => 10.82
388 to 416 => 10.55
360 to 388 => 11.24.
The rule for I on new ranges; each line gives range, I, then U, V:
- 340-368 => -10.1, 0.2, 10.35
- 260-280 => -10.5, 0.2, 10.76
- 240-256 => -10.1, 0.4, 10.53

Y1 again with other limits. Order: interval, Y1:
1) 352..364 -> 10.0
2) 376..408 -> 10.0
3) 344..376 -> 10.0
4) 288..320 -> 10.2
